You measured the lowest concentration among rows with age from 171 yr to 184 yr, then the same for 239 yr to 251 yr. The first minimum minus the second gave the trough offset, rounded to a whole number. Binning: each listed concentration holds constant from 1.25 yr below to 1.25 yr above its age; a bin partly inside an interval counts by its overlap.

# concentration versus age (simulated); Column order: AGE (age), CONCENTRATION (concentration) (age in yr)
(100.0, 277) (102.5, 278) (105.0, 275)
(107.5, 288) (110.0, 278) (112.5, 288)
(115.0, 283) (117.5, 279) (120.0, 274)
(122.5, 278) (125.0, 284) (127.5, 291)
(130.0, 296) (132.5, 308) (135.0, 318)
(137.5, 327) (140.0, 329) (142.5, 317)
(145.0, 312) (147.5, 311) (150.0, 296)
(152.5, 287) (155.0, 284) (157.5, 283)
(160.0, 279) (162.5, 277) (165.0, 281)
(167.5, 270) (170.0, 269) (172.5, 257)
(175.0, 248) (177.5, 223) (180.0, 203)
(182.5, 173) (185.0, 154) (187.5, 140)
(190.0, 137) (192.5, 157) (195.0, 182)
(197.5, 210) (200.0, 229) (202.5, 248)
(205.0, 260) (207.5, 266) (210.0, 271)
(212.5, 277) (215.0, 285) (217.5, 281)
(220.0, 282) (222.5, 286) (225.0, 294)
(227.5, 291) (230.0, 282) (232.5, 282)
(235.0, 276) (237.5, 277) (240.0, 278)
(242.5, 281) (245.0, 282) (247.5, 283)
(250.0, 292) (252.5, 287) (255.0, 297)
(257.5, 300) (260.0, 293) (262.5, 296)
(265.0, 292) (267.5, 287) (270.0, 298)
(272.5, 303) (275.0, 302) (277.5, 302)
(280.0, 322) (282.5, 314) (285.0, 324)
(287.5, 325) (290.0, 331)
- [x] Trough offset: -105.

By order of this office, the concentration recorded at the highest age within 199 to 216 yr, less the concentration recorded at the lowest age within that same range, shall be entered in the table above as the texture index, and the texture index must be 56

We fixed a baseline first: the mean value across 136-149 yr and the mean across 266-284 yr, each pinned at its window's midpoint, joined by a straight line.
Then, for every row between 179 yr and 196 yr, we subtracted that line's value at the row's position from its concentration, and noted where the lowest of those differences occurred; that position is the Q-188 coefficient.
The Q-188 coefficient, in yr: 190.0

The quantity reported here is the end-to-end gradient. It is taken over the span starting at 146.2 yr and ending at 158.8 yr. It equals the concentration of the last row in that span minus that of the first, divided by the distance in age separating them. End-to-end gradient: -3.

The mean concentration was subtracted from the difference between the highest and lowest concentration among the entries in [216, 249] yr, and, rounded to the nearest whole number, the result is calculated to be -265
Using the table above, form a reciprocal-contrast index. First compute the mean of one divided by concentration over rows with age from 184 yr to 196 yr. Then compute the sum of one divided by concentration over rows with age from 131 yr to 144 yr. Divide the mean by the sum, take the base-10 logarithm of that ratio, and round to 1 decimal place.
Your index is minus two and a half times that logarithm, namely 0.9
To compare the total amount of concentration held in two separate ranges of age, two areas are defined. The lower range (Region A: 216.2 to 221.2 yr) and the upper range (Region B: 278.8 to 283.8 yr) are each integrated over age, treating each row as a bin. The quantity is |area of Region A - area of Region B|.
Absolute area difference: 182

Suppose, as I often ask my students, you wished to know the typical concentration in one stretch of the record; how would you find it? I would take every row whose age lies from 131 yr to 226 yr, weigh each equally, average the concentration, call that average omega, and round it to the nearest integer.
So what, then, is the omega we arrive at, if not 258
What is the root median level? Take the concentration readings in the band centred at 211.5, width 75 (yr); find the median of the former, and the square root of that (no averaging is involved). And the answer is 16.5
